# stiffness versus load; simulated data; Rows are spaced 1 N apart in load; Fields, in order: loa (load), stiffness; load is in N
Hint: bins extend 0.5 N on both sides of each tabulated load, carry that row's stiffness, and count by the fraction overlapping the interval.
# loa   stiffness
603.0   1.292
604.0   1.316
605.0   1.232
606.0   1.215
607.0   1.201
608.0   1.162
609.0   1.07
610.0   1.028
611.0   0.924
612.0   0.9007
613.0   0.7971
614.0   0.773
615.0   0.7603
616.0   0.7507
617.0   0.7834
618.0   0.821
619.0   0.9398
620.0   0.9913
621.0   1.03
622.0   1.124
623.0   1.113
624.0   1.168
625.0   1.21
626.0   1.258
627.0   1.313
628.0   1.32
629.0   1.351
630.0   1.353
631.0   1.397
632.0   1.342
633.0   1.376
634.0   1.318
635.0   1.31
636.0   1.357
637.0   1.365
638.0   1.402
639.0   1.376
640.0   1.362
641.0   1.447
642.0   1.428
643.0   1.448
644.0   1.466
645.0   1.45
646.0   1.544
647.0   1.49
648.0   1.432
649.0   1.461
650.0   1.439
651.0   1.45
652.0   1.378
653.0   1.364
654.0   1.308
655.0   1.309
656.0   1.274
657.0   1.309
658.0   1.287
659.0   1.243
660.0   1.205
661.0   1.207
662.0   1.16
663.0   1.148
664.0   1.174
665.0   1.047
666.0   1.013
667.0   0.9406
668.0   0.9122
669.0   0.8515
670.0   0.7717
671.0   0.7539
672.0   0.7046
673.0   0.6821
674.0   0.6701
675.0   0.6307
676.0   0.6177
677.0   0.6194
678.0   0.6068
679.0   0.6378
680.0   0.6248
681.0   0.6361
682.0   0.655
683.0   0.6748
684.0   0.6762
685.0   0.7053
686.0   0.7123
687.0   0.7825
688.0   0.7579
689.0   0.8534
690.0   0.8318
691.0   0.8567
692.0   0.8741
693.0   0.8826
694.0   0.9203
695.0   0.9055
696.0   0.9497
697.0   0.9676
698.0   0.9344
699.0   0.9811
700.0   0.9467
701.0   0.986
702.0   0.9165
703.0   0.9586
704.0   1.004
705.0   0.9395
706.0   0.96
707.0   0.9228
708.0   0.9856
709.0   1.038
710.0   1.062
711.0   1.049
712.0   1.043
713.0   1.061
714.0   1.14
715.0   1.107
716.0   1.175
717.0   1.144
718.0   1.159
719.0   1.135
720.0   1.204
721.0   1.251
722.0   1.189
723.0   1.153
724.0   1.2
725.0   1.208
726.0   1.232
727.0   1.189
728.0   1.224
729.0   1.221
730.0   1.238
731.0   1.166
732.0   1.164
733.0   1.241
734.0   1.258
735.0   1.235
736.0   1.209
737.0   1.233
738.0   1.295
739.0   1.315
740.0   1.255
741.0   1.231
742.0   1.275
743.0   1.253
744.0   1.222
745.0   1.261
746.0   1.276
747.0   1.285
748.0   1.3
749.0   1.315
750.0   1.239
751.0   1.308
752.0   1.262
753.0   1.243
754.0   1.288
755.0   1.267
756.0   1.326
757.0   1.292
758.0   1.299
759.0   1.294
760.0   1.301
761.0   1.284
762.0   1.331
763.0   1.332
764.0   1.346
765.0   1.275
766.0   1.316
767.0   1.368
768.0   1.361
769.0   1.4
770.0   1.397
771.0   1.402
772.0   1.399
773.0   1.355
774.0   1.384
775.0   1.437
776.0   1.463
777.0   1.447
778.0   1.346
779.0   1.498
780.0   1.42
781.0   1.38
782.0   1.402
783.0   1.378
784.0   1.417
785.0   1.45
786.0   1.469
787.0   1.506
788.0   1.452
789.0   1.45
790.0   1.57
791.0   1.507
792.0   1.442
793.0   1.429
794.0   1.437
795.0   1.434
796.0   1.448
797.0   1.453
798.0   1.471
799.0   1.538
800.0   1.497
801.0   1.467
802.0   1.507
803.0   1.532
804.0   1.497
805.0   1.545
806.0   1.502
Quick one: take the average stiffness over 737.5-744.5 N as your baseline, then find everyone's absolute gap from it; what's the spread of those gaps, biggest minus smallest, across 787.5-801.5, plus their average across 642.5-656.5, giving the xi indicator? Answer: 0.29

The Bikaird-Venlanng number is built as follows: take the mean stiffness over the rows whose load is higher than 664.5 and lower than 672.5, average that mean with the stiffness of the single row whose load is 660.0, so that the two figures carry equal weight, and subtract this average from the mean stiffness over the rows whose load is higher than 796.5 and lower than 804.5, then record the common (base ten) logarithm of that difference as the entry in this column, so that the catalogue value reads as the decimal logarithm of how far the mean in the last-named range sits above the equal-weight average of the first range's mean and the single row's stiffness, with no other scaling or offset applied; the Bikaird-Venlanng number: -0.34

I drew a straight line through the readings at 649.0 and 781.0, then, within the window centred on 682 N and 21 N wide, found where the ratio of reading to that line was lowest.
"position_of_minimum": 678.0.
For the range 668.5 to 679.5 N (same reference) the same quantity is 678.0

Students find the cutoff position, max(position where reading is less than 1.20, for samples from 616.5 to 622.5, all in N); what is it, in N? 622.0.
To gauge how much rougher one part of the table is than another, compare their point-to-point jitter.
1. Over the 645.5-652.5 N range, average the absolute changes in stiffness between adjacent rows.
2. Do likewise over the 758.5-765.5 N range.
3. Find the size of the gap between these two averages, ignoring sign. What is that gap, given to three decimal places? 0.015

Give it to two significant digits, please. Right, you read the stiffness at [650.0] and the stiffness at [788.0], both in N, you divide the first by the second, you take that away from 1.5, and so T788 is 0.51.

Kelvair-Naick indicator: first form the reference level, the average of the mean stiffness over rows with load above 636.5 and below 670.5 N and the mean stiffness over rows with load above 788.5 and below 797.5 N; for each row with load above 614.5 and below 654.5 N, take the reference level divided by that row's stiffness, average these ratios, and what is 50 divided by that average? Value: 45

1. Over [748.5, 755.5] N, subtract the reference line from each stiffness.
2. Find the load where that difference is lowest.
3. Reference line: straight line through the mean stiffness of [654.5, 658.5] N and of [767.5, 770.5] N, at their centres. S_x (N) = 750.0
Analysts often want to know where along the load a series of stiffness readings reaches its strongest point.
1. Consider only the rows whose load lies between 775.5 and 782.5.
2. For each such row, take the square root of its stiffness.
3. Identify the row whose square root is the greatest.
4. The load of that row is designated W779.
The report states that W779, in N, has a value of 779.0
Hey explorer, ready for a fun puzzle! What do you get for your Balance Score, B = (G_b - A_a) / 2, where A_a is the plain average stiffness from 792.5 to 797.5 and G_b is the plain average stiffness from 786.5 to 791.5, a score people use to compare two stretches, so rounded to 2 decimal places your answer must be 0.03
